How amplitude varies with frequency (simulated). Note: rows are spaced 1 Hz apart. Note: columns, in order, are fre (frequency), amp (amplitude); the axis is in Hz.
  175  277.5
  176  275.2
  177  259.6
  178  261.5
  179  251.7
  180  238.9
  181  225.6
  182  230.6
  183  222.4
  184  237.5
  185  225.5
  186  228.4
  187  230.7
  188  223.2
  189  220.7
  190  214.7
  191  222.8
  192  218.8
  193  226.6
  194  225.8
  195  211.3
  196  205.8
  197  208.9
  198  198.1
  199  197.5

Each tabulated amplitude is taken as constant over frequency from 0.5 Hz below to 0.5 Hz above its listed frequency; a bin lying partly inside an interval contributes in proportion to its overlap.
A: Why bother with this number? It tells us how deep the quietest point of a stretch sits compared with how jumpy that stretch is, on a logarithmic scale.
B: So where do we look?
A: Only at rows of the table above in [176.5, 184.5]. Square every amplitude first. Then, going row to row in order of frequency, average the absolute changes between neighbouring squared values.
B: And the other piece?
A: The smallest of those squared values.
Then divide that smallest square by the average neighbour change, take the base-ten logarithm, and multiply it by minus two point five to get -2.61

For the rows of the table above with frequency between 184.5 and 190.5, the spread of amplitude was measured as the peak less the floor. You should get 16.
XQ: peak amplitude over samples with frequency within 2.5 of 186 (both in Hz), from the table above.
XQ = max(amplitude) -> 237.5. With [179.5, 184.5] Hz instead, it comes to 238.9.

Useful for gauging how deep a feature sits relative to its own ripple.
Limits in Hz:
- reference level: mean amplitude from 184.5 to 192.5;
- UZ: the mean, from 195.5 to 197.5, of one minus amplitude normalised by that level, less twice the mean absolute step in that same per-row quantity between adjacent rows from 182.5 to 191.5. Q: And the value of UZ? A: 0.007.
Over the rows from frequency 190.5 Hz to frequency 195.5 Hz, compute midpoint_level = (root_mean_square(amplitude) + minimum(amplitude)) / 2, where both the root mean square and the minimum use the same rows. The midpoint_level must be 216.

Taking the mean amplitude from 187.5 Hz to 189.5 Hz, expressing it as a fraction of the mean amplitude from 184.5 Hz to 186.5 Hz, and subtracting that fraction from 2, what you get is 1.02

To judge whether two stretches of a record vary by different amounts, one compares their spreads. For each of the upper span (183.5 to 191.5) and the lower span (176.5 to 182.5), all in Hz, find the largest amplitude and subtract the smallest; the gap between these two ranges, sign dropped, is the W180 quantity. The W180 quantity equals 13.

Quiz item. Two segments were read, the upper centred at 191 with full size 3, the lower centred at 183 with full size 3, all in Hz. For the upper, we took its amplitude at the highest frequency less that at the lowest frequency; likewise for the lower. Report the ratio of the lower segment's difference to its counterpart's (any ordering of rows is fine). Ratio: 1.7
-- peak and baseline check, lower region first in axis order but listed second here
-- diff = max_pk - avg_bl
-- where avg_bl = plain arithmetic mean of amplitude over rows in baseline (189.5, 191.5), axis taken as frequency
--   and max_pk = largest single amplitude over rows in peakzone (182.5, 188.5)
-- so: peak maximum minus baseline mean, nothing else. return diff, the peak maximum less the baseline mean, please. 19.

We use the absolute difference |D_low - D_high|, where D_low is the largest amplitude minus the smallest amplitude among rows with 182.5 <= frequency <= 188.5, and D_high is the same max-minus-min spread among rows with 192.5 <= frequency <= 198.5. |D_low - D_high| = 13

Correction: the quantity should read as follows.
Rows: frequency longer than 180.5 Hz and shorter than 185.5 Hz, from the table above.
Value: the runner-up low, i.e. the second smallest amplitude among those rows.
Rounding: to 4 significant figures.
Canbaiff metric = 225.5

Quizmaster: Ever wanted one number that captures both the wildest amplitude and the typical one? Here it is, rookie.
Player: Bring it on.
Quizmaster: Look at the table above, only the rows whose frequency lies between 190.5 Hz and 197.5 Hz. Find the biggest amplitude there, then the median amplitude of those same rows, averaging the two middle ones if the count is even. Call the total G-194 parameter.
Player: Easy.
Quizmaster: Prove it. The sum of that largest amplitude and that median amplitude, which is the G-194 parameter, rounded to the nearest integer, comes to 445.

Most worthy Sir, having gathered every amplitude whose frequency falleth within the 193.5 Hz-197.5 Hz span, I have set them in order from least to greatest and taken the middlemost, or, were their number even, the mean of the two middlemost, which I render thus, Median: 210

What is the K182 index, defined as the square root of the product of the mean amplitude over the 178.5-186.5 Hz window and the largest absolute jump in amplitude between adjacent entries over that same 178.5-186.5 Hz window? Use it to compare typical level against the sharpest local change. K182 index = 59.3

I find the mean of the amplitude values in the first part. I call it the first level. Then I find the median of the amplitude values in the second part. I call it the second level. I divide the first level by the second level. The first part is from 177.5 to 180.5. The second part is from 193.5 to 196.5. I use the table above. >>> 1.19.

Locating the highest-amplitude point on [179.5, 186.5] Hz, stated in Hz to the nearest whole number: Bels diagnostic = 180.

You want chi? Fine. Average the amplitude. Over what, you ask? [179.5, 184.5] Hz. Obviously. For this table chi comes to 231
